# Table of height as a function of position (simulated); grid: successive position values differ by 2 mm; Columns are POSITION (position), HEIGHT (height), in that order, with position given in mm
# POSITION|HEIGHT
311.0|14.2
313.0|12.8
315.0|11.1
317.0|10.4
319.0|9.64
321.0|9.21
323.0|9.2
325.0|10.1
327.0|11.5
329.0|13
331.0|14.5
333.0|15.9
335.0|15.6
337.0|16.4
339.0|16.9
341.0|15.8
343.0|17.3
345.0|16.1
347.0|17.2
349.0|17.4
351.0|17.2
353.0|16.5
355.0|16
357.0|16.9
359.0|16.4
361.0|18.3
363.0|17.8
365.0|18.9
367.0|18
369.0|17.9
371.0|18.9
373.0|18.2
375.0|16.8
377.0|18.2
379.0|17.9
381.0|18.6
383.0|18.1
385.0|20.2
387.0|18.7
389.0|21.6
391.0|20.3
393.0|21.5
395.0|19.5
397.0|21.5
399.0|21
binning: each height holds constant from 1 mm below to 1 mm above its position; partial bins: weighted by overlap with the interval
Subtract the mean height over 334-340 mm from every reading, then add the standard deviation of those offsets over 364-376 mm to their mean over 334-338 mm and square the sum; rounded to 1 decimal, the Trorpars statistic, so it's 0.2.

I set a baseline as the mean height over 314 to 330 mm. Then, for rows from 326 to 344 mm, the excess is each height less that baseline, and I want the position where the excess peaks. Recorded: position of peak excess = 343.0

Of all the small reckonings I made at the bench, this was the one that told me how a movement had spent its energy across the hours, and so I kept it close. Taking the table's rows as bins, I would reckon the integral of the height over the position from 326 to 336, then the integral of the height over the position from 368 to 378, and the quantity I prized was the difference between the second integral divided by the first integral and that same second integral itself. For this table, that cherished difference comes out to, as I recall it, -179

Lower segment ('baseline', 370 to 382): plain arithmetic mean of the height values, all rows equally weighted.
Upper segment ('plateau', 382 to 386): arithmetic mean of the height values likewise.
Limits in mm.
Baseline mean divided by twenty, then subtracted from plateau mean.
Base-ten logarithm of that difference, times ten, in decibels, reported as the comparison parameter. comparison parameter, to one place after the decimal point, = 12.6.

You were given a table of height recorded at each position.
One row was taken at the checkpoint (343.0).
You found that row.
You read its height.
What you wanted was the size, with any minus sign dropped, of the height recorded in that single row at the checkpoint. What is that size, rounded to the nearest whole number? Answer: 17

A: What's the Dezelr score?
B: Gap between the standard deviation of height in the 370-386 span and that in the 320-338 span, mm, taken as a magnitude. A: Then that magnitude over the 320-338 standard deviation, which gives 0.7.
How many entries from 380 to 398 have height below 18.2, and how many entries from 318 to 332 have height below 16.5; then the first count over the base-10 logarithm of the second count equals 1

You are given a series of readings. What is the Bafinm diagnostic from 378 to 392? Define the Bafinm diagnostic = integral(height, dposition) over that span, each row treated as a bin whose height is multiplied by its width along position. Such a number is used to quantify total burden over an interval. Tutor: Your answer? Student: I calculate 271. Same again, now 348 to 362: 237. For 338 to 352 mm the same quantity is 236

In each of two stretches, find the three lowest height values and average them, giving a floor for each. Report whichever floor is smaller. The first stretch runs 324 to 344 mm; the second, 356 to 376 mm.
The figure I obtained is 11.5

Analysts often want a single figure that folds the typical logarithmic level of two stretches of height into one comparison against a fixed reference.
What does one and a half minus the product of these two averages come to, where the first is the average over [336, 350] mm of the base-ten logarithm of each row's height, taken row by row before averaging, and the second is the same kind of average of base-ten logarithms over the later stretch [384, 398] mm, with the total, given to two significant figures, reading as -0.10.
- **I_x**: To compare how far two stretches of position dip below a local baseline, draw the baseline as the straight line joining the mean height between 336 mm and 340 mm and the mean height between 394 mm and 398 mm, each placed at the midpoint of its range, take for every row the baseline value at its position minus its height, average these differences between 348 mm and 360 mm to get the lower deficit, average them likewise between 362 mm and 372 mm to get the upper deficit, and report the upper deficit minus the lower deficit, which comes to -0.70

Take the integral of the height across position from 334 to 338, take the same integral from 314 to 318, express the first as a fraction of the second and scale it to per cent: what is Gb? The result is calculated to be 149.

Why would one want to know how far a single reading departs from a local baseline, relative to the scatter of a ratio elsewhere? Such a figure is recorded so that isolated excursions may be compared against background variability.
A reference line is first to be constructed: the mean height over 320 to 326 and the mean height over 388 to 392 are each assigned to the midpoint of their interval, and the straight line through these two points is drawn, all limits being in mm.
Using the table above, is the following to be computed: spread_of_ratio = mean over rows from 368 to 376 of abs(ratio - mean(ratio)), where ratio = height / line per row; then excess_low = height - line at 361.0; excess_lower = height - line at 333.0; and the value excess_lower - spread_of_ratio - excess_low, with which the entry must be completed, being 2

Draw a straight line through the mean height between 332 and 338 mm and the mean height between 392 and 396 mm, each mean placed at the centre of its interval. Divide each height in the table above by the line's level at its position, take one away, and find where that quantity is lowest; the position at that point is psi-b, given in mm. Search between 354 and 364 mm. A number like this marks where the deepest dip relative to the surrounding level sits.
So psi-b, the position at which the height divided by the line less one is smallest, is 355.0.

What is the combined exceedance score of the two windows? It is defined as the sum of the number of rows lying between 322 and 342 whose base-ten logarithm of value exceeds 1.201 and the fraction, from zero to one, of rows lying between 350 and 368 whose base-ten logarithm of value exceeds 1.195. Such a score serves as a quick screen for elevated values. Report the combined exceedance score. 4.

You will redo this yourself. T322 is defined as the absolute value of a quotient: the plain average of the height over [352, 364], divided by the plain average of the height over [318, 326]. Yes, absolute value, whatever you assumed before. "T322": 1.78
